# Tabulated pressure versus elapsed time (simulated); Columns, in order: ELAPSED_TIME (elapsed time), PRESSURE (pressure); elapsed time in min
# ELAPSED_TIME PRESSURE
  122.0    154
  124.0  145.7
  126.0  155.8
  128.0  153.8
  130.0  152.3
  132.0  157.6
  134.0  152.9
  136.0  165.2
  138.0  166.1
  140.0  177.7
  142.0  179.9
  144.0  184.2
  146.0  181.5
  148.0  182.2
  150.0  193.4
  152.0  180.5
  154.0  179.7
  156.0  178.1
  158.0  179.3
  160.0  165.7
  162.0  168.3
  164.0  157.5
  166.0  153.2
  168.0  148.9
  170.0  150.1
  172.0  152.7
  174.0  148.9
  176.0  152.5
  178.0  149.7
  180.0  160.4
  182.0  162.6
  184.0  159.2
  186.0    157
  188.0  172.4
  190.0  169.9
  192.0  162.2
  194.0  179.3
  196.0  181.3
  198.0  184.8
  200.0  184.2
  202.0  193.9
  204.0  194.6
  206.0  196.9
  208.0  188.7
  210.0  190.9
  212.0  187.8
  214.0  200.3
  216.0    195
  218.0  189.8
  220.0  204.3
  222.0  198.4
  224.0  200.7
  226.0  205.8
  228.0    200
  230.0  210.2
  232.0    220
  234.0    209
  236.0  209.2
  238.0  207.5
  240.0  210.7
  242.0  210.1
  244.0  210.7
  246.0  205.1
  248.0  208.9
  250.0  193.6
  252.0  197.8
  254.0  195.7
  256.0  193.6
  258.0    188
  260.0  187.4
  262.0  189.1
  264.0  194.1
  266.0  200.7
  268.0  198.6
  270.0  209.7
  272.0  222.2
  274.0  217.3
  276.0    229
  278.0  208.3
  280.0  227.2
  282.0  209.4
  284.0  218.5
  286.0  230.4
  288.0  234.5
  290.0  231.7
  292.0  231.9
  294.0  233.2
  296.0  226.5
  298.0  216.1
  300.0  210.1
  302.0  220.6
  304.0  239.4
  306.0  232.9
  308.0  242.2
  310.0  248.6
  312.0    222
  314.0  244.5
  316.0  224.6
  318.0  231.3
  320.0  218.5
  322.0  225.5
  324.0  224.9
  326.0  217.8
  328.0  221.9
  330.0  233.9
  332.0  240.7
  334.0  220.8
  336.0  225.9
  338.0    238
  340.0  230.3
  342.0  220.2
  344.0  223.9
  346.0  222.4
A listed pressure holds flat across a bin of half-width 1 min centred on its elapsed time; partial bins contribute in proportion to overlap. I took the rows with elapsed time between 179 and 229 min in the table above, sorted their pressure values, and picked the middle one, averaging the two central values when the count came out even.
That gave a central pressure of 189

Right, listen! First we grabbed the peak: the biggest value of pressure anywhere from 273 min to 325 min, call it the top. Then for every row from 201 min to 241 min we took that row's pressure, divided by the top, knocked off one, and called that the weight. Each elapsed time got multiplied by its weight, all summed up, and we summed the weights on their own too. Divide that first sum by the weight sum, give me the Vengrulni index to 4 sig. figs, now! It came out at 219.3 min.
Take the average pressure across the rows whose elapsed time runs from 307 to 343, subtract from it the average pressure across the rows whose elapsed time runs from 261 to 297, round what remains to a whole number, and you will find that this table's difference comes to 12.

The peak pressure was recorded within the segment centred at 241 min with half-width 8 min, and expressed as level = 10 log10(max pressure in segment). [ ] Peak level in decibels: 23.2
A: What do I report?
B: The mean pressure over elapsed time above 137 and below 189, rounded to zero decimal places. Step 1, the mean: 167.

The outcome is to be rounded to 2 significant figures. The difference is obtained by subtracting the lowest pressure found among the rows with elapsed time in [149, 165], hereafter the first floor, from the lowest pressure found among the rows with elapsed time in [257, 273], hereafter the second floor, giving 30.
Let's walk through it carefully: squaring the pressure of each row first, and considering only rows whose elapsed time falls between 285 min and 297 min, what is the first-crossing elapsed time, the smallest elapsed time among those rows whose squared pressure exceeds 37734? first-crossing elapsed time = 286.0 min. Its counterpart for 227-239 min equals 228.0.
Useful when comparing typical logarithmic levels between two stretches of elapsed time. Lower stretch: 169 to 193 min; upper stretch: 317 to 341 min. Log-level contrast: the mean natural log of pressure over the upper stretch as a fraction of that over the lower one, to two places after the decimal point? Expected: 1.07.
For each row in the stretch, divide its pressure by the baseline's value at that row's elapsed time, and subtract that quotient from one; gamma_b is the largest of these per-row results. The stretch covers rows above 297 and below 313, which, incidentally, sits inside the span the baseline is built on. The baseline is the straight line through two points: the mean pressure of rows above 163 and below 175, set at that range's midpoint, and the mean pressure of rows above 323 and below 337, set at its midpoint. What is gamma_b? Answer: 0.012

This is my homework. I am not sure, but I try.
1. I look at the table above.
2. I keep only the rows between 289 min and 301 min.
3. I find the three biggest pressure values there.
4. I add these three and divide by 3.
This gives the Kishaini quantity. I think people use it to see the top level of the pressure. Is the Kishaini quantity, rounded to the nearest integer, 232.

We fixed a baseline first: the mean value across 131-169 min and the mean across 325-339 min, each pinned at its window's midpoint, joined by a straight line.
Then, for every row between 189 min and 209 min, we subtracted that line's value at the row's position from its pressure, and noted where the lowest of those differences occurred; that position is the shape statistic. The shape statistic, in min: 192.0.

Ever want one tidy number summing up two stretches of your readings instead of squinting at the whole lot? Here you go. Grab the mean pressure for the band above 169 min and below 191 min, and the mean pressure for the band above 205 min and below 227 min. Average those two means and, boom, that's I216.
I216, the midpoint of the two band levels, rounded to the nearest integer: 177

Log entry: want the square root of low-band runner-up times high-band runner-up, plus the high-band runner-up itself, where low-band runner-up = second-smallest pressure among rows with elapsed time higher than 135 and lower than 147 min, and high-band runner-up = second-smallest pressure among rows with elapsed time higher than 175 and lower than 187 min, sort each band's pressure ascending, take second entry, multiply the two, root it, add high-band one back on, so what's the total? 312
